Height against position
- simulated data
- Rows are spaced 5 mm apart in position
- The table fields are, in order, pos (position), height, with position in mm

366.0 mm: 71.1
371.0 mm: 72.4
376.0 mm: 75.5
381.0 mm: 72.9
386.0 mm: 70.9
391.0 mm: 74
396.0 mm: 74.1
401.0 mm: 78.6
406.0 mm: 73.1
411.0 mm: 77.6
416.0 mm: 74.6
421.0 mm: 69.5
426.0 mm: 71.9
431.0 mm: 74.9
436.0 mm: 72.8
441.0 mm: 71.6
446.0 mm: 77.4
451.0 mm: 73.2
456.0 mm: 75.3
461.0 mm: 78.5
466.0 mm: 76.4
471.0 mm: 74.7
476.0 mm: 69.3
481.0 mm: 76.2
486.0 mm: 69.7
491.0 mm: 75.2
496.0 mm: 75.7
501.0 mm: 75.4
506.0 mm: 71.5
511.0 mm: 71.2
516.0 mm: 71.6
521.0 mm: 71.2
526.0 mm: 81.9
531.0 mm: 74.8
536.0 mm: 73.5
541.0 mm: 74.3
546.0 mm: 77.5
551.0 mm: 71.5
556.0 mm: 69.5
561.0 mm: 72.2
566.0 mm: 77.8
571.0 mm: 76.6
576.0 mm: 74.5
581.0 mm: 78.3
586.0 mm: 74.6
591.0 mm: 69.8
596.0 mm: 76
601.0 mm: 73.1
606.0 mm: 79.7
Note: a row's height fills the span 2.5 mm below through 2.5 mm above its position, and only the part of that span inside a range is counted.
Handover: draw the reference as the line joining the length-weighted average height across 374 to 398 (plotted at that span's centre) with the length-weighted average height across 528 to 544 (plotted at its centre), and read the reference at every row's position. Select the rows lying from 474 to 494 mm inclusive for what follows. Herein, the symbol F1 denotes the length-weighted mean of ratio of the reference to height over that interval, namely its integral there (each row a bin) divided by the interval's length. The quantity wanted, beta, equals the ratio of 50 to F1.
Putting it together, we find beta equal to 49.0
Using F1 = 1.02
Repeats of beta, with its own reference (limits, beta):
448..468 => 51.3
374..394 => 49.9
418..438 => 49.0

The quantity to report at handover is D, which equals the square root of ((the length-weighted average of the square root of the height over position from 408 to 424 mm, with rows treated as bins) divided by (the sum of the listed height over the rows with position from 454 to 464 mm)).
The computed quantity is 0.24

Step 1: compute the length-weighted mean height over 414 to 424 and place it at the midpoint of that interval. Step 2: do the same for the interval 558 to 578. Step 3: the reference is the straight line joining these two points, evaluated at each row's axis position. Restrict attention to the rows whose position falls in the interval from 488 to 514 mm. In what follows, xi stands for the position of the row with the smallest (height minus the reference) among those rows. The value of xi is 511.0 mm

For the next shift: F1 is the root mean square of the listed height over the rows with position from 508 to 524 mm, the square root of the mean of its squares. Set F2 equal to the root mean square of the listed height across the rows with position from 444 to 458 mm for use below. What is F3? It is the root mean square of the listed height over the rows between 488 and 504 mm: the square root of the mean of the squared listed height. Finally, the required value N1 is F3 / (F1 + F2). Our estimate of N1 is 0.514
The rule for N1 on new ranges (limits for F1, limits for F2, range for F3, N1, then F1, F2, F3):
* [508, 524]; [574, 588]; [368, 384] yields 0.500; 71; 75.8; 73.6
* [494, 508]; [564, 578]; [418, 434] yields 0.479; 74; 76.3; 72.1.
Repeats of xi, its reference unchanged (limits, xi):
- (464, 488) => 476.0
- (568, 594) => 591.0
